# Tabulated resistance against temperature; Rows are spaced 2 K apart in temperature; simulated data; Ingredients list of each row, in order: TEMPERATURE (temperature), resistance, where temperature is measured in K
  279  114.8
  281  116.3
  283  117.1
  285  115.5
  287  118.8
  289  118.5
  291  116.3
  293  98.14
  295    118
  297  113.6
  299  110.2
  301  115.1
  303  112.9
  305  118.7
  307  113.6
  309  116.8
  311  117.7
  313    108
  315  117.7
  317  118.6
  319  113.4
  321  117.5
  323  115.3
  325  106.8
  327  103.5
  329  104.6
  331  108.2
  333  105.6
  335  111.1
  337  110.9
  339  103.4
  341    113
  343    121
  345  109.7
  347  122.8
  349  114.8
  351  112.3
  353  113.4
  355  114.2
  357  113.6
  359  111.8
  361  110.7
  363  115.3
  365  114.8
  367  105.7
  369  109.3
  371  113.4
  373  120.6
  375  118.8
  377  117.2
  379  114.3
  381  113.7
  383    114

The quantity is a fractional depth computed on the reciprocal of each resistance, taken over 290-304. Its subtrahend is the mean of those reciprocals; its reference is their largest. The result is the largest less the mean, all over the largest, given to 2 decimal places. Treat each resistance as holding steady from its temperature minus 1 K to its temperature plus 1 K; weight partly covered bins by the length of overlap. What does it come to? 0.12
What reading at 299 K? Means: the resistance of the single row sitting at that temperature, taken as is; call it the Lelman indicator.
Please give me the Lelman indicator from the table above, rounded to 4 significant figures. 110.2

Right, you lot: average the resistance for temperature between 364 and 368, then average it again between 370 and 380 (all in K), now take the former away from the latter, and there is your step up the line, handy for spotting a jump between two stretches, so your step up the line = 6.6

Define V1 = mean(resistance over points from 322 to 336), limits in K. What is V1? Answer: 108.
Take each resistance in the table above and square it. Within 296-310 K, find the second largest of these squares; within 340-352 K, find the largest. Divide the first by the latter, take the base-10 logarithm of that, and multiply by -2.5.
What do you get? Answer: 0.11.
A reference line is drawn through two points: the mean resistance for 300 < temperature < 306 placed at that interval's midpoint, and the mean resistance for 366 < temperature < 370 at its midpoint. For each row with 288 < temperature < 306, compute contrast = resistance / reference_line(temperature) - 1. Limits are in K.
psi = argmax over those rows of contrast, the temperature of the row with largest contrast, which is 305 K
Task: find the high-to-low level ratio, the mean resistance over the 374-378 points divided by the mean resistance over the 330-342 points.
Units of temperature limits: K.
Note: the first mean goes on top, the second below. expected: 1.09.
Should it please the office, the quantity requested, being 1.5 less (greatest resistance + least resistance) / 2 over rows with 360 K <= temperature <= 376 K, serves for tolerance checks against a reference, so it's -112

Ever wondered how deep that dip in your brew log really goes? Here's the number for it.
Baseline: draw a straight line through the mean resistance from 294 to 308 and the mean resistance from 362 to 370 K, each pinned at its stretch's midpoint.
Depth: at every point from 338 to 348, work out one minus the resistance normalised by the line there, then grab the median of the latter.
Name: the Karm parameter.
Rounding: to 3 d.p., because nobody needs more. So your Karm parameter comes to -0.004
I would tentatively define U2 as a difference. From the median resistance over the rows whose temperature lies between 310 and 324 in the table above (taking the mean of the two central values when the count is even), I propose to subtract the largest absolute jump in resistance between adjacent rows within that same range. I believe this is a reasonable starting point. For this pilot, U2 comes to 108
